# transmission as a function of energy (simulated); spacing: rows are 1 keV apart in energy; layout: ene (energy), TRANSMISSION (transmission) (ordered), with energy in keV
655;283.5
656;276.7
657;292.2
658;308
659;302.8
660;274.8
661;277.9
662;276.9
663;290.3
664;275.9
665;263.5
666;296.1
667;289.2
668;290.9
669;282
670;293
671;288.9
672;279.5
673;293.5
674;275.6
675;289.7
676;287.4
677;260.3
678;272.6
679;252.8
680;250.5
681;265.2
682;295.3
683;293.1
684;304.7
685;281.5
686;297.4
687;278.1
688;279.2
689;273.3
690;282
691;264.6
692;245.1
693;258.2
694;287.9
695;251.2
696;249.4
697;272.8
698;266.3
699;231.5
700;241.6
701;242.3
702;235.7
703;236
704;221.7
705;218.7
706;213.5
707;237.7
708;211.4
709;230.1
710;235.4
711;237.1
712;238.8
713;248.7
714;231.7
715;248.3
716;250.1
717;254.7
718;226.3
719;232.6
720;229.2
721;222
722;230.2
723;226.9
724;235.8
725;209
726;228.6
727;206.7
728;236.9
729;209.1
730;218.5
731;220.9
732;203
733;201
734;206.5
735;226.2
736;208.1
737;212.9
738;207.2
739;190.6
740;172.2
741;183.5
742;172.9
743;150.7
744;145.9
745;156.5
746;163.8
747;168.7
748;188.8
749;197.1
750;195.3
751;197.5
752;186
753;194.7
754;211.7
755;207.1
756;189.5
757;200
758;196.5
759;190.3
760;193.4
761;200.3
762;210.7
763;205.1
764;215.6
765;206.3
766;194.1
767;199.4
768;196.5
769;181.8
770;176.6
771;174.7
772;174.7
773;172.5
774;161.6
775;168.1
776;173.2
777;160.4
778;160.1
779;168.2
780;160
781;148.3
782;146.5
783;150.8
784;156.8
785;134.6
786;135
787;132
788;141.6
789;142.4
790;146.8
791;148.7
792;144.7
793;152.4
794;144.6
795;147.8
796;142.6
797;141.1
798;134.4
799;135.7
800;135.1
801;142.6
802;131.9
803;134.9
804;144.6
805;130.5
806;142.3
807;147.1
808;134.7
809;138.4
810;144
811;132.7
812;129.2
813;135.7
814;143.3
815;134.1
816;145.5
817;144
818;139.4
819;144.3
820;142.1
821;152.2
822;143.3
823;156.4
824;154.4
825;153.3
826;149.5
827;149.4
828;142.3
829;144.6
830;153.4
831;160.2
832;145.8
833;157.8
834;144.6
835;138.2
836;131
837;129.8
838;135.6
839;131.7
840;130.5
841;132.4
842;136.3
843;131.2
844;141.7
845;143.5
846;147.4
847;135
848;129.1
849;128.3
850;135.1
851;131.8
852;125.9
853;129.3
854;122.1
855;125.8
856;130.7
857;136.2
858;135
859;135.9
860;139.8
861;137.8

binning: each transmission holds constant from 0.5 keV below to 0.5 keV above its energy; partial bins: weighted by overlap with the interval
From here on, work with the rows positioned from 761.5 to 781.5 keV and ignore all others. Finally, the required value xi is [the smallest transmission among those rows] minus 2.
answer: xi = 146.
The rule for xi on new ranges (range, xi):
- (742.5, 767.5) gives 144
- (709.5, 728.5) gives 205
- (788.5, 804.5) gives 130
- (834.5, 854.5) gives 120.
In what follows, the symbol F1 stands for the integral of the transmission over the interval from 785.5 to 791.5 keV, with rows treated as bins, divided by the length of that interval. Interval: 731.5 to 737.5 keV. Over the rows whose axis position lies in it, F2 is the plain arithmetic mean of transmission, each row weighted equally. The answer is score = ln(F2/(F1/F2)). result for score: 5.7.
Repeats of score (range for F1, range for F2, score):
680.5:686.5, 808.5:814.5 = 4.2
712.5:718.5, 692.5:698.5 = 5.7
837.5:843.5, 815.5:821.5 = 5.1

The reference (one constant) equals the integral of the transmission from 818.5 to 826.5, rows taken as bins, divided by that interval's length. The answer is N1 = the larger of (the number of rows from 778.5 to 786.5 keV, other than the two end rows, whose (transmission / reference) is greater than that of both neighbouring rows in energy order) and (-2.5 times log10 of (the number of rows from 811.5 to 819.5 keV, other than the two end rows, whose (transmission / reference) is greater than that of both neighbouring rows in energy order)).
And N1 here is 1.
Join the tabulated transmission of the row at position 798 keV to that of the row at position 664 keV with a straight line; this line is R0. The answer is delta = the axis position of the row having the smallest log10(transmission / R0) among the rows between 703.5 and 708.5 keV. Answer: 708 keV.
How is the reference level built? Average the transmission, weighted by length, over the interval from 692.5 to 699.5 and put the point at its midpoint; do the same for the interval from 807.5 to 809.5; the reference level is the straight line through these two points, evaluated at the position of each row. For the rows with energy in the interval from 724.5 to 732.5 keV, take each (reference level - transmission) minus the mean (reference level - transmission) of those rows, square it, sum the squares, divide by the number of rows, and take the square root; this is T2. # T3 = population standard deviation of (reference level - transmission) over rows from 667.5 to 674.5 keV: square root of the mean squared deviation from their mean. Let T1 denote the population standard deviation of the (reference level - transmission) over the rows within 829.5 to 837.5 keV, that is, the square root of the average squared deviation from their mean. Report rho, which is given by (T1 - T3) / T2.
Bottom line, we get 0.2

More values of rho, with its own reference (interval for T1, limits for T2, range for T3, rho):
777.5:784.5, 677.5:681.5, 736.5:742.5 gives -0.9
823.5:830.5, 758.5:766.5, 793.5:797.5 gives 0.2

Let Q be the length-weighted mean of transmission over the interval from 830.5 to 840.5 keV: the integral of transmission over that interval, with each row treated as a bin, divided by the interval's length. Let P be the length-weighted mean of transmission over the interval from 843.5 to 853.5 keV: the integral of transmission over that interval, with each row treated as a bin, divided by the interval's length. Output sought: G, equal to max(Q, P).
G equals 141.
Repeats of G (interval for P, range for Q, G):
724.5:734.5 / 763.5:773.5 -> 214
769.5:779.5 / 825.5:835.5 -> 169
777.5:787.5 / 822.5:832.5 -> 151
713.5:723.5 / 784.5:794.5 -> 235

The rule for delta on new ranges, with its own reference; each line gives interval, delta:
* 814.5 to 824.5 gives 815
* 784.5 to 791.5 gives 787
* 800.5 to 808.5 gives 802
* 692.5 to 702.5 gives 699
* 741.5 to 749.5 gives 744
